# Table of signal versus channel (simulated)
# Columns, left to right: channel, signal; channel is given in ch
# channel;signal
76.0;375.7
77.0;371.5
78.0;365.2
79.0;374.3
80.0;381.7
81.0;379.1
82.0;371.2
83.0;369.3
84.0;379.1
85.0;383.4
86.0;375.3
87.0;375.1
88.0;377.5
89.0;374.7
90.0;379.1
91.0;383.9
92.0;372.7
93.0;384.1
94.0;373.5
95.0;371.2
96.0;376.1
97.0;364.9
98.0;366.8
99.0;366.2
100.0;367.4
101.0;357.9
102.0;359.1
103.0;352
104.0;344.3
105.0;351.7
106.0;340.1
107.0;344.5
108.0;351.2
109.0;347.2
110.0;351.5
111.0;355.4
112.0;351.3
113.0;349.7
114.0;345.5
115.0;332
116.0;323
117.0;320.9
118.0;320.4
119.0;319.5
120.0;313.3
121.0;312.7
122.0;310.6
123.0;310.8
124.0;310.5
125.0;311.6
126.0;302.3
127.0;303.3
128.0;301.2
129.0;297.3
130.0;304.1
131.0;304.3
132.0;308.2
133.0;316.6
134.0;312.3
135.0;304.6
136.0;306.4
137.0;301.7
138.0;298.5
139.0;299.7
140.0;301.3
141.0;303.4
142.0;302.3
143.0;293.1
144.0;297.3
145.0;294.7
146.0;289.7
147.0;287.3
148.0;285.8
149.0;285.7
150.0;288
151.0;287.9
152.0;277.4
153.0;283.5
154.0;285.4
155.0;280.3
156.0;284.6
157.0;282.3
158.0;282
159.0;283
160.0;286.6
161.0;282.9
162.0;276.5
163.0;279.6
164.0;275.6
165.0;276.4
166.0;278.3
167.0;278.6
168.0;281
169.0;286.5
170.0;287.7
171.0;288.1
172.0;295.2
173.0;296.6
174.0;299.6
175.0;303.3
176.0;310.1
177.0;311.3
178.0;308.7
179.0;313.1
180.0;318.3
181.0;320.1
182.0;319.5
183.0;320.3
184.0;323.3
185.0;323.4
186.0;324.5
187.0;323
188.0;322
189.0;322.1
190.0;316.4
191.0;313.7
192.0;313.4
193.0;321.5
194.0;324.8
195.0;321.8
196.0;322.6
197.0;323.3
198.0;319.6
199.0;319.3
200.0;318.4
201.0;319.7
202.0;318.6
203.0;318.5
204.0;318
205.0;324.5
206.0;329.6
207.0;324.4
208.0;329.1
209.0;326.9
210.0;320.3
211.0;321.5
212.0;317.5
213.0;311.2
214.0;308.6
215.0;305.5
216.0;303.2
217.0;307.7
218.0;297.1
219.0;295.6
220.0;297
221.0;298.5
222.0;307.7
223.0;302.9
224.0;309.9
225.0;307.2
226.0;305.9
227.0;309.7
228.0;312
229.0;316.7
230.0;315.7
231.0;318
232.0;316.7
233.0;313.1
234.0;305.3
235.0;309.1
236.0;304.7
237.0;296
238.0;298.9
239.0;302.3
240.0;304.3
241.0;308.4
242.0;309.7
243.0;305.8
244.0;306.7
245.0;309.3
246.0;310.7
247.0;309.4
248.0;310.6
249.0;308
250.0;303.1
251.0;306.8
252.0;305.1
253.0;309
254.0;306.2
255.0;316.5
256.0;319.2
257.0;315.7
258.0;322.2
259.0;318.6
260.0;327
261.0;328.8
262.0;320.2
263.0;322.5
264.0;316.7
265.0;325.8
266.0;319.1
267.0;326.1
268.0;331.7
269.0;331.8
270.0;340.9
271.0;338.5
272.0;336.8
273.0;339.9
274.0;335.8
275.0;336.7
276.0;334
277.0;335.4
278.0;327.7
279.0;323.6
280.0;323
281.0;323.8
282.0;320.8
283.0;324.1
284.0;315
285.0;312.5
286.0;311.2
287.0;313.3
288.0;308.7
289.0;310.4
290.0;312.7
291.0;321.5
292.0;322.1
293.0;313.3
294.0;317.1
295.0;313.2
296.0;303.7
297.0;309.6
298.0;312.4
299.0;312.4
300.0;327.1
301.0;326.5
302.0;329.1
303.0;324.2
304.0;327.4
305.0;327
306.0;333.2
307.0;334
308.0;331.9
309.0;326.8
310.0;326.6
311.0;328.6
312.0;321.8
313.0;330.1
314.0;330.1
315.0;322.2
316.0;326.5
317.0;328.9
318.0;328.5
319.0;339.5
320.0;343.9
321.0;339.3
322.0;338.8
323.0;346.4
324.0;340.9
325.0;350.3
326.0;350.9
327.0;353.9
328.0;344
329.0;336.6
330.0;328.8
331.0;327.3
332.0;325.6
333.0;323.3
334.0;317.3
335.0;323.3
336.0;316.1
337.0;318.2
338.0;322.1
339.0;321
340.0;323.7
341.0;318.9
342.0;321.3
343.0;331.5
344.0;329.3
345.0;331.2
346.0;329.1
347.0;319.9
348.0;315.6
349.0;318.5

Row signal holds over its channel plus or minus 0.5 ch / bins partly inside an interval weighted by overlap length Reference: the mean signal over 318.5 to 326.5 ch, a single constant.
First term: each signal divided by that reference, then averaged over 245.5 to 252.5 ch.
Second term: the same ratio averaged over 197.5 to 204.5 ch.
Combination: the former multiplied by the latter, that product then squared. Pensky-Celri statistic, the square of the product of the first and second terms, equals 0.69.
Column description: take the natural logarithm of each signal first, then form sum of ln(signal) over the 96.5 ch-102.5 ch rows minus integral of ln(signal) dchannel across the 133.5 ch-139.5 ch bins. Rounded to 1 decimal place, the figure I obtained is 1.1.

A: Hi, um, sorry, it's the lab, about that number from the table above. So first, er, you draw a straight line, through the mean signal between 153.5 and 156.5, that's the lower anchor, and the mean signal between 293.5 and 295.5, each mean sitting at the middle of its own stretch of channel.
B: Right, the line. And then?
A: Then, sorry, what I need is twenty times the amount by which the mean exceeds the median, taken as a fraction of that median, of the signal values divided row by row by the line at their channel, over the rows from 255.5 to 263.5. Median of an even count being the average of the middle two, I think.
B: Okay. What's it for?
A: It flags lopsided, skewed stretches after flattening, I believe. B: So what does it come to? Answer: 0.06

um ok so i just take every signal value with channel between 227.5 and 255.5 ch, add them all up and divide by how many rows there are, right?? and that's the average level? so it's 309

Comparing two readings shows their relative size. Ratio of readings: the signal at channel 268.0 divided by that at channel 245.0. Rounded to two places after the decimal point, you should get 1.07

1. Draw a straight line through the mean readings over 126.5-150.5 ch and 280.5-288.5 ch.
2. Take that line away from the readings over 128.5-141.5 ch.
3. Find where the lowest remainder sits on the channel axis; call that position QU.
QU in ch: 129.0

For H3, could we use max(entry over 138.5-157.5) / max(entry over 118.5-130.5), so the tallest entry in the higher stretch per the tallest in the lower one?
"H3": 0.95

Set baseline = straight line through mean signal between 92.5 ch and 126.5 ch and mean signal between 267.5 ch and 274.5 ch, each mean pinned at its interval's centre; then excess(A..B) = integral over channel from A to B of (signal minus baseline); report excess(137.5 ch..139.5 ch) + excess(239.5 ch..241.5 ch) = -148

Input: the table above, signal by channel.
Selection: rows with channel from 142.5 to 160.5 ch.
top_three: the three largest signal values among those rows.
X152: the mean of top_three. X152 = 295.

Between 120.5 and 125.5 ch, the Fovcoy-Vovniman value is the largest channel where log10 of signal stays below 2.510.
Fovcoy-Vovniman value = 125.0 ch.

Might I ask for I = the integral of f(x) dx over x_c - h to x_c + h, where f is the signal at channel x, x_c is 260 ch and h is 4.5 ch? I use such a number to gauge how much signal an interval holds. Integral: 2891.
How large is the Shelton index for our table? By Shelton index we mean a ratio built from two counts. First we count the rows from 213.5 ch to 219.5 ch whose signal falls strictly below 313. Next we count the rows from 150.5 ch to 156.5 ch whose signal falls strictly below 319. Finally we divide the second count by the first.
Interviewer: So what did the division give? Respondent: 1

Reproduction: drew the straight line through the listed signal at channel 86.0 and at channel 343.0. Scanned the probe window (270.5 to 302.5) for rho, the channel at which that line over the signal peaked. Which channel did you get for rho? 296.0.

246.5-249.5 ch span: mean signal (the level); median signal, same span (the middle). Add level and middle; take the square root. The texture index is 24.9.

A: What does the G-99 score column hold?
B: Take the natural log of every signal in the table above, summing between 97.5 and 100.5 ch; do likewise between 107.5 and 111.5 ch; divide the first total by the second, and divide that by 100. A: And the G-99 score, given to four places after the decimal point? 0.0076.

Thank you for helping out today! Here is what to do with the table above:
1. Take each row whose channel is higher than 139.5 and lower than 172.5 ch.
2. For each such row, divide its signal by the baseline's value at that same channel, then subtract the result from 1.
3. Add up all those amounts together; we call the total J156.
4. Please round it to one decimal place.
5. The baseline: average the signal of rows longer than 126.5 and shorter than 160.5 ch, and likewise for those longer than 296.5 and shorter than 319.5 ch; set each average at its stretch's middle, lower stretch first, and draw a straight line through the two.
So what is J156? 1.2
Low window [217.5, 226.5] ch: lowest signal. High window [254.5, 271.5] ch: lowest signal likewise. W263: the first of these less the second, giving -20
